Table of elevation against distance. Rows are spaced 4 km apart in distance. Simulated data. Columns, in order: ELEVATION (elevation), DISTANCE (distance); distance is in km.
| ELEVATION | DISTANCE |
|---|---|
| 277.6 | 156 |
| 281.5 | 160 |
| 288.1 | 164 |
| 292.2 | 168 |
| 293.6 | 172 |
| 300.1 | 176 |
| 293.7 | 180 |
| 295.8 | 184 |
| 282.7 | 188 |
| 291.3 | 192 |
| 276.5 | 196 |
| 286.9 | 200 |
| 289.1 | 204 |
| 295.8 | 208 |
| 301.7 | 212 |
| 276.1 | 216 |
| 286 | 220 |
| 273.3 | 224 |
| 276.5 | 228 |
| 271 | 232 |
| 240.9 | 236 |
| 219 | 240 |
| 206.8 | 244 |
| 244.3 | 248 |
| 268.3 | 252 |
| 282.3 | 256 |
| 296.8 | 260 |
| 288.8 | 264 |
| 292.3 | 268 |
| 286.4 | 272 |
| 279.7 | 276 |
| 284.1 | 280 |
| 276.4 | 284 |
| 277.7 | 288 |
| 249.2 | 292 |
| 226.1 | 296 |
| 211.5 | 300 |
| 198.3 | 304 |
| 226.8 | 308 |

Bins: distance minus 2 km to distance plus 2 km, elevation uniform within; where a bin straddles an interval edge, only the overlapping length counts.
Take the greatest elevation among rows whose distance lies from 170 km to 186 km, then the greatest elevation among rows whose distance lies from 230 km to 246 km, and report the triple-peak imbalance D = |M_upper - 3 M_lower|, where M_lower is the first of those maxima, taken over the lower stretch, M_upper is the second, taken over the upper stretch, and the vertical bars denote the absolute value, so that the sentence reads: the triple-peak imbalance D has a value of 629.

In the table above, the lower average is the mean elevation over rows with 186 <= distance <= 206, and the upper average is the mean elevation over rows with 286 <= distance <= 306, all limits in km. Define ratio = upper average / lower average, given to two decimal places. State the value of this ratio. 0.82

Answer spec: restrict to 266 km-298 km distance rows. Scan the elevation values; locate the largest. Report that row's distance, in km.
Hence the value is 268 km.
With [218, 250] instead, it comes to 220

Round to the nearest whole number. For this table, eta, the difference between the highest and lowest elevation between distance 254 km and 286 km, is 20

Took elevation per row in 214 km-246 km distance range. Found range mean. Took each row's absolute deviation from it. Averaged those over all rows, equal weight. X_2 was 25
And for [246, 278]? 12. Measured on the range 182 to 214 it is 6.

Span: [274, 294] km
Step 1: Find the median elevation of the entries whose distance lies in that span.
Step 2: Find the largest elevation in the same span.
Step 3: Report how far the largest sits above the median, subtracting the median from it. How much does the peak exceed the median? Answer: 6.4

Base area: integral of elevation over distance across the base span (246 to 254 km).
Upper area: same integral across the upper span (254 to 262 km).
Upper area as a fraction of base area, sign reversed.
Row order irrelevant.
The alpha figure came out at -1.13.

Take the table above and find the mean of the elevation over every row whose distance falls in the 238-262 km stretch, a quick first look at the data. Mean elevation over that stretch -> 253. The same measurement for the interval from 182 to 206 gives 287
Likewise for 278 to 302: 254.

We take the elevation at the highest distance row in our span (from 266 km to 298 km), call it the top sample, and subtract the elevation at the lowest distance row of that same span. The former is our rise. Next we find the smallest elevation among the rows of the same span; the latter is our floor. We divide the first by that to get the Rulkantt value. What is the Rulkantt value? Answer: -0.293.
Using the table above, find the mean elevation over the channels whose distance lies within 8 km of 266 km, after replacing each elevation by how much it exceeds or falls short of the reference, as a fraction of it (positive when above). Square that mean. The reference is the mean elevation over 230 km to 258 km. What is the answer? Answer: 0.031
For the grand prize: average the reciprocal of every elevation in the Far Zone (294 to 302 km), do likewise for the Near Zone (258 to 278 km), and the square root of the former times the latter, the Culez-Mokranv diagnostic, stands 0.0040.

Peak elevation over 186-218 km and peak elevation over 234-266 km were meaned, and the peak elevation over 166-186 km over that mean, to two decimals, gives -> 1.00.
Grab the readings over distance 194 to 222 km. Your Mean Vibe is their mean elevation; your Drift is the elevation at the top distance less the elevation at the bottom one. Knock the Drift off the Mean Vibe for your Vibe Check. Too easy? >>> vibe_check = 278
